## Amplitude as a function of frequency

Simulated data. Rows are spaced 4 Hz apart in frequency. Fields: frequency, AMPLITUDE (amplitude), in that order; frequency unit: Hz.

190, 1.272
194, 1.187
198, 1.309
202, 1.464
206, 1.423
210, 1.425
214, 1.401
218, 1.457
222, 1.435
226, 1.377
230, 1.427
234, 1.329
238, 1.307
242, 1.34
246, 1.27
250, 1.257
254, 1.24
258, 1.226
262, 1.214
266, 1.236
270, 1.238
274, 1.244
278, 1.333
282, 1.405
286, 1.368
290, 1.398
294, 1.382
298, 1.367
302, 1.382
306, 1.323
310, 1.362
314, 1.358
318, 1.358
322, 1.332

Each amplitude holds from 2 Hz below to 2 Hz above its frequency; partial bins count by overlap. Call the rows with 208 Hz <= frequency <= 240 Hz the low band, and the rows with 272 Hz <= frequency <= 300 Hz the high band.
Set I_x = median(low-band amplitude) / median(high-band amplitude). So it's 1.03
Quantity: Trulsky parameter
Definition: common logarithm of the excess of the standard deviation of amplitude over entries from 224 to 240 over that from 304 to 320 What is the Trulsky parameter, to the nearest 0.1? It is -1.5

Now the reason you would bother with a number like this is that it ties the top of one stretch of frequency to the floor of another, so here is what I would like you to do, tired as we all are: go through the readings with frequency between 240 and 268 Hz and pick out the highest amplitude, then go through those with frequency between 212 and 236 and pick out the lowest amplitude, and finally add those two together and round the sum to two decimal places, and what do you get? 2.67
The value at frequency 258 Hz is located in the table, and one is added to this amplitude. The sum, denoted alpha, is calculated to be 2.23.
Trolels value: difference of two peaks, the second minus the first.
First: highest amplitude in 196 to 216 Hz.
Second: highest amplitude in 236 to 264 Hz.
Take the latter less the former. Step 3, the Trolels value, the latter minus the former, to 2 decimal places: -0.12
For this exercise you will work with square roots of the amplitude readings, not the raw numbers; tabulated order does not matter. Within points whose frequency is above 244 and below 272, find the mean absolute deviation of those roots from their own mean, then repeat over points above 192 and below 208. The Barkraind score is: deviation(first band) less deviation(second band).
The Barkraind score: -0.036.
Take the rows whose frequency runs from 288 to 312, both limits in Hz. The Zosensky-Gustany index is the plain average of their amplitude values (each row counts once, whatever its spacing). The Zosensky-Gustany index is 1.37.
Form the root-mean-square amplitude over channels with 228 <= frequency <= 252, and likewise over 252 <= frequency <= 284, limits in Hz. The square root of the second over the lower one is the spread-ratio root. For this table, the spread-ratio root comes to 0.98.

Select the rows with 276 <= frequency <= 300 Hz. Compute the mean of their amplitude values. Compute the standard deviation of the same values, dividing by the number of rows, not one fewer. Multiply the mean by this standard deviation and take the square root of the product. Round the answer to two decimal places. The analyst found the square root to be 0.18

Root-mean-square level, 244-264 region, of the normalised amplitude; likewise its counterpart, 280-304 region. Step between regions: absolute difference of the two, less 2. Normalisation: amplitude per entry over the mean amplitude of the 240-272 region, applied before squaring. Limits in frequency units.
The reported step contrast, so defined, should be -1.89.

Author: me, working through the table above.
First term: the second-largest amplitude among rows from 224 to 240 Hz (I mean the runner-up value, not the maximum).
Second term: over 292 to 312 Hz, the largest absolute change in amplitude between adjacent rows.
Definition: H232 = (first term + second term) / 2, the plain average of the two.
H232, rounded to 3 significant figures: 0.718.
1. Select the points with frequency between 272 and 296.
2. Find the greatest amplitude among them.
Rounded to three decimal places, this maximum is 1.405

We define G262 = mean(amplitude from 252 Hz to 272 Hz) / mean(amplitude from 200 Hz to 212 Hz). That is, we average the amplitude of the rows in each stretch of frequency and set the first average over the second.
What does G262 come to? 0.86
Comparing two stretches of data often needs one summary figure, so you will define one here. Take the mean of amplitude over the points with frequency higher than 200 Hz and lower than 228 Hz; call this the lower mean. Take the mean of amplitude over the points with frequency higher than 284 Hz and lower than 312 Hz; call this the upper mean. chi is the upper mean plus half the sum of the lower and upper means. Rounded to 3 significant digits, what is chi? 2.77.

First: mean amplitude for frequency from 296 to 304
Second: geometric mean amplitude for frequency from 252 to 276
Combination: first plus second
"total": 2.61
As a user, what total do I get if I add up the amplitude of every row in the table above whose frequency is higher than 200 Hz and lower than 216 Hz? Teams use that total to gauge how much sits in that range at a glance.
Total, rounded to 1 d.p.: 5.7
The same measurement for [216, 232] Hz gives 5.7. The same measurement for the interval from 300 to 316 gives 5.4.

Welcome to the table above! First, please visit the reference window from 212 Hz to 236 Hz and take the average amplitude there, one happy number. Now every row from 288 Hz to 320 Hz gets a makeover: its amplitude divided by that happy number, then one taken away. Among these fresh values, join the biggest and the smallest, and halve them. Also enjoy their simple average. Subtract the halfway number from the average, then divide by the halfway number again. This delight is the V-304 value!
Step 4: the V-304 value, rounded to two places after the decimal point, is -0.13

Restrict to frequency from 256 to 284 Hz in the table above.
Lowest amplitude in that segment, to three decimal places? 1.214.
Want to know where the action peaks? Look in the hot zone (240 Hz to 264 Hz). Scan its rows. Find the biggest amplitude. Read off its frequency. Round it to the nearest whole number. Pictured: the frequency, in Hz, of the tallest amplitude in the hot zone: 242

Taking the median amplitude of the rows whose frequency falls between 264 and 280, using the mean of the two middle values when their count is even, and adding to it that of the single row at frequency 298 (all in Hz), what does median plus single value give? 2.61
